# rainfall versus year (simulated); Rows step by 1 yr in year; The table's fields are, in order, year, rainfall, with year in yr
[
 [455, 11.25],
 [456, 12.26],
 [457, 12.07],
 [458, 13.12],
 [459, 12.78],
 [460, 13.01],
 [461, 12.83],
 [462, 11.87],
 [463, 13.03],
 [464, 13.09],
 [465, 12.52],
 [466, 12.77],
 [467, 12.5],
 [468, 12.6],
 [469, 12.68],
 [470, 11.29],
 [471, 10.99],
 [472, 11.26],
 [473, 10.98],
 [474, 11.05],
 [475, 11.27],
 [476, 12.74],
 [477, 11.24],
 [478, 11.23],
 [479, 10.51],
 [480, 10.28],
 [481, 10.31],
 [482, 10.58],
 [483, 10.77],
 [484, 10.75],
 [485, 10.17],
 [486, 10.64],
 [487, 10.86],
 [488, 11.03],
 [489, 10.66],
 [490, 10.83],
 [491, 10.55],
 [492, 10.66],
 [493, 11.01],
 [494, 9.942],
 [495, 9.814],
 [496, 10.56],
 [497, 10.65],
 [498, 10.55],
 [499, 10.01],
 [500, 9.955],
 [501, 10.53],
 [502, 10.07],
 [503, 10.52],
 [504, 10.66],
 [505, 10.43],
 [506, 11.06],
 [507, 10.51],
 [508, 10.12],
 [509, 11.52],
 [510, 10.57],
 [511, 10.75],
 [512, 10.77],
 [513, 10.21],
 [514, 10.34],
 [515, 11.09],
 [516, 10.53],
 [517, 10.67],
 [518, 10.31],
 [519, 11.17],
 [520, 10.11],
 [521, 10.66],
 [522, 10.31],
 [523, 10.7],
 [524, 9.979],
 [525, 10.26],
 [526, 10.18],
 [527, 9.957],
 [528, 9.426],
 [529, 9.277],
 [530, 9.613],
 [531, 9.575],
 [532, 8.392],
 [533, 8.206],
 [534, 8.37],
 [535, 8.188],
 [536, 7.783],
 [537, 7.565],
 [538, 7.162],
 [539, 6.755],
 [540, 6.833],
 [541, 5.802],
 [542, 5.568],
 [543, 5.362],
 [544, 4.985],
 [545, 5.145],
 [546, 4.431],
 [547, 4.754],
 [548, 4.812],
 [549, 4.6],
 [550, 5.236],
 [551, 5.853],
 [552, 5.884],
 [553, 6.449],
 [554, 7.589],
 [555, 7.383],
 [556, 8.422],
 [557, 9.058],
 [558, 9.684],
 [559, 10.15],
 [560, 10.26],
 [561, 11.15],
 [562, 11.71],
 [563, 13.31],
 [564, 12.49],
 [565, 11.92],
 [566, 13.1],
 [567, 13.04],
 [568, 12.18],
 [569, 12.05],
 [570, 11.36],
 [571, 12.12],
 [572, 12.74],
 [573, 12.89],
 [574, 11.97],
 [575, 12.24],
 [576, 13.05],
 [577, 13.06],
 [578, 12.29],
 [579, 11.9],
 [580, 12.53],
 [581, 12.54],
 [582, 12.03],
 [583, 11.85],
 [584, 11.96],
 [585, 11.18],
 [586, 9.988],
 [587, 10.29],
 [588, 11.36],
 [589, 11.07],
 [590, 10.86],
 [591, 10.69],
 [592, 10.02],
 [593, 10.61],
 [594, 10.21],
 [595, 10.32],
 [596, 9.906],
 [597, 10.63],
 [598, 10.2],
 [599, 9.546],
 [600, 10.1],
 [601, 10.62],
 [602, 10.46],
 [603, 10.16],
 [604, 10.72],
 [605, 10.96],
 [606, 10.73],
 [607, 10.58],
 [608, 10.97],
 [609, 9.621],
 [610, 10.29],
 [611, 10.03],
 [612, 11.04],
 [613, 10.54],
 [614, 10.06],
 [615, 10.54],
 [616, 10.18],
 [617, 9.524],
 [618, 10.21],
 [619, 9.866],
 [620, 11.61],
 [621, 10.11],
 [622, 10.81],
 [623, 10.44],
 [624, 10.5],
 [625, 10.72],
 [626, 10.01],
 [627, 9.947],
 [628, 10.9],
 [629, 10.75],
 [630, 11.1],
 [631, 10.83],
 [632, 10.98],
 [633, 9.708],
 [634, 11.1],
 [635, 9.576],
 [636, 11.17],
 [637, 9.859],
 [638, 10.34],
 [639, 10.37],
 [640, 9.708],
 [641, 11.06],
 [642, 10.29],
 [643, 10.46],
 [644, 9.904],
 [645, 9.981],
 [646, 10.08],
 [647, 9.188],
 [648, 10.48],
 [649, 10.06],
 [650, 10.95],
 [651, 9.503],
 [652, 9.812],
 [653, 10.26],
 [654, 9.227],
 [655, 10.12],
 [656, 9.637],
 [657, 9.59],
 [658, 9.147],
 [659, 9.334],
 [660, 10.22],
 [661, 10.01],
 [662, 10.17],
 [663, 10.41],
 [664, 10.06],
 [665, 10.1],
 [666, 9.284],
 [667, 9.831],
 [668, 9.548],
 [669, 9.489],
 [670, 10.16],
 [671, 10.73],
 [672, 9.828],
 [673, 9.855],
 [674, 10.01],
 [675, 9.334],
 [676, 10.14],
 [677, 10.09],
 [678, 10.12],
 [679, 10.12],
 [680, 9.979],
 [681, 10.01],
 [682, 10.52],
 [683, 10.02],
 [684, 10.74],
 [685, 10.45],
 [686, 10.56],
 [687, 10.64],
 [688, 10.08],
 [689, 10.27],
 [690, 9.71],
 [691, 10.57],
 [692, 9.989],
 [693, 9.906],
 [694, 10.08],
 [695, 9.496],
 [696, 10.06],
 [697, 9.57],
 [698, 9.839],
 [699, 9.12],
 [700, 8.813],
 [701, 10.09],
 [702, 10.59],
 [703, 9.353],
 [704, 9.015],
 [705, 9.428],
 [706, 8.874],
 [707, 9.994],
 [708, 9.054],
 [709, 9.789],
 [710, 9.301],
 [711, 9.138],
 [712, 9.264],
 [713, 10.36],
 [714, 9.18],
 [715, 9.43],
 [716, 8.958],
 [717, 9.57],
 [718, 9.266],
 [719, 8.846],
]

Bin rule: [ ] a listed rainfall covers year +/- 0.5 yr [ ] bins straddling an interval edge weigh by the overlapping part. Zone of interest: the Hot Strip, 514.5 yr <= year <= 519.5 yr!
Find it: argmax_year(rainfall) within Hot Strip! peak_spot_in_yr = 519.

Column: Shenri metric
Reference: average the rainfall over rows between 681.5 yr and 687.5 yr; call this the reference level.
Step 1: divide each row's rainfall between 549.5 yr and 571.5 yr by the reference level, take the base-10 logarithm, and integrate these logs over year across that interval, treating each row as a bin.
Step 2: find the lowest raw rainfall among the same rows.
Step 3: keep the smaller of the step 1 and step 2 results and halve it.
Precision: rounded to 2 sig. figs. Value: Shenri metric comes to -0.40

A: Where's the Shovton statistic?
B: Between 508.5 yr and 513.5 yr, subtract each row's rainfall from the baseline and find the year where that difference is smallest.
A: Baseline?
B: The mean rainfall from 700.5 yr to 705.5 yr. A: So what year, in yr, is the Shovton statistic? 509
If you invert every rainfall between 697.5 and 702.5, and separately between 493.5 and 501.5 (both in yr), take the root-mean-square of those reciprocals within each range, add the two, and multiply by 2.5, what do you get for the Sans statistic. 0.504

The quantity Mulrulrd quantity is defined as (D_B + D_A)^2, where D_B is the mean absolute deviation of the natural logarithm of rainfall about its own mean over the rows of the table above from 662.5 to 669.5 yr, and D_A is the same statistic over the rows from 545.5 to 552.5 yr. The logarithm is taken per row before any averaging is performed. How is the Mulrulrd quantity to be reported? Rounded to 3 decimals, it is 0.017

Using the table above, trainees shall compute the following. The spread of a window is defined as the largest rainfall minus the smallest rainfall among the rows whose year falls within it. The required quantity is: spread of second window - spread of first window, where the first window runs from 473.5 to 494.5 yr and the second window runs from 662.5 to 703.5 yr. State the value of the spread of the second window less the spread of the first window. -0.9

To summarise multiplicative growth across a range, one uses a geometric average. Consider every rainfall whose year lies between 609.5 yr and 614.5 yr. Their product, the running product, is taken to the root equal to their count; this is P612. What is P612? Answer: 10.4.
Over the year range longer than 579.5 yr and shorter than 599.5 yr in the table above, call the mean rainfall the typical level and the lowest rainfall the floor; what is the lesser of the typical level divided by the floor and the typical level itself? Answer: 1.14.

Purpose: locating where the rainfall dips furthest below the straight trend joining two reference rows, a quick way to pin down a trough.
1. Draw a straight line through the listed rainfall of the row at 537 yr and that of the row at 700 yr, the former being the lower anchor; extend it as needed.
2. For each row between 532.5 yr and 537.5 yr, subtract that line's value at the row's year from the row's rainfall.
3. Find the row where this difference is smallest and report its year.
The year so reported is 537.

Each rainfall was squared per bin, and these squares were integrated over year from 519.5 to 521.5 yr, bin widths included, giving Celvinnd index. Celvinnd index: 216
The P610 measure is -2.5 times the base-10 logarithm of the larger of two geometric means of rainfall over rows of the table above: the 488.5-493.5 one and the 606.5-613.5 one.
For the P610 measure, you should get -2.58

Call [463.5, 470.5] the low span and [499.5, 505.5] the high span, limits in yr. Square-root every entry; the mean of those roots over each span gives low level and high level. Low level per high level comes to 1.10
